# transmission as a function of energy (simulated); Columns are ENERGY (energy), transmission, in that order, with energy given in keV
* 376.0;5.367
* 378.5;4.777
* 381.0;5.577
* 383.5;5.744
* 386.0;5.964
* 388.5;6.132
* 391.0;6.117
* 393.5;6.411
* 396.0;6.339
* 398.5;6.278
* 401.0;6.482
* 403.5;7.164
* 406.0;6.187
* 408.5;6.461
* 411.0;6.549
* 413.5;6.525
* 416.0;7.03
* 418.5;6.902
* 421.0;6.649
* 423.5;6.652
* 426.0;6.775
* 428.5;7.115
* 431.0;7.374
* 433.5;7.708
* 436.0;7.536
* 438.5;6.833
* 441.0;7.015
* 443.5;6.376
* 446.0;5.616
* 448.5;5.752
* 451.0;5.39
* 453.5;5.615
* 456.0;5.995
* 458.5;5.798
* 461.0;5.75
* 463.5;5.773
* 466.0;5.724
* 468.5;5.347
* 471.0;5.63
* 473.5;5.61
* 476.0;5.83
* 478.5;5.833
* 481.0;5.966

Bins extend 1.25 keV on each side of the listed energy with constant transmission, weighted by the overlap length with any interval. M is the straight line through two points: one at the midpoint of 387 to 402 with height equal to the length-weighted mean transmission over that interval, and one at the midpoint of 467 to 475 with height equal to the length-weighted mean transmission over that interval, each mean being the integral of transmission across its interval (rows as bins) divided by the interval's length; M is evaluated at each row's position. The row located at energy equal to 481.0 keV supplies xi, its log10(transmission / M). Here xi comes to 0.039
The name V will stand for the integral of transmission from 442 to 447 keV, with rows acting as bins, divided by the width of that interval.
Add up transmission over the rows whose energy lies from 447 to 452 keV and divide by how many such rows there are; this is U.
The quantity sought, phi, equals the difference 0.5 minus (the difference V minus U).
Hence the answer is 0.01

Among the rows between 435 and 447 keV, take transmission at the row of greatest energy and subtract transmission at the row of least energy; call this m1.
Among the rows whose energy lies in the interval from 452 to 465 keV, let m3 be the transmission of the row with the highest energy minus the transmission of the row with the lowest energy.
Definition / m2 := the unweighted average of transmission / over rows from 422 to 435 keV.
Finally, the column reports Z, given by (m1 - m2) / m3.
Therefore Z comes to -57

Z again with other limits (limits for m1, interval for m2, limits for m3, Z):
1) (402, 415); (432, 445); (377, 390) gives -6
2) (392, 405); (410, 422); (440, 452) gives 4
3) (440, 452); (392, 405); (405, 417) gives -10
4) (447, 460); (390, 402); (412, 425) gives -49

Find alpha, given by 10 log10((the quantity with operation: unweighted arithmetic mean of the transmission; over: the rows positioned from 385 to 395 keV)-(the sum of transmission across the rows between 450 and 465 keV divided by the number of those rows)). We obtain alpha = -4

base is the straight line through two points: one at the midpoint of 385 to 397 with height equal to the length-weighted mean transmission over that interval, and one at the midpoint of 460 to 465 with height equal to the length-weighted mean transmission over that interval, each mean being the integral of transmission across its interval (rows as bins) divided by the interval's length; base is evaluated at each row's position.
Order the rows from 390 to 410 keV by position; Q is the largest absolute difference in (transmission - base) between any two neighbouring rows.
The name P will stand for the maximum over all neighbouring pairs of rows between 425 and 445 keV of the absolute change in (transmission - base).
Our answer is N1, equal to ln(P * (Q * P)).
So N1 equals -0.79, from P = 0.69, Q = 0.96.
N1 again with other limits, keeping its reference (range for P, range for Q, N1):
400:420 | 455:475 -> -1.09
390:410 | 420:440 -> -0.45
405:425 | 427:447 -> -1.60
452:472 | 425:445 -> -2.23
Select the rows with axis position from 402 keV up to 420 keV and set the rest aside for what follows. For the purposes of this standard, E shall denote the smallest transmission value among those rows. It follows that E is 6.187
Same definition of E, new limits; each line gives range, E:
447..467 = 5.39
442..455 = 5.39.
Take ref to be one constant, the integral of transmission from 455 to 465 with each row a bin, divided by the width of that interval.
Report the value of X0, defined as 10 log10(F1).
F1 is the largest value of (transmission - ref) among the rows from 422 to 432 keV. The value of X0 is 2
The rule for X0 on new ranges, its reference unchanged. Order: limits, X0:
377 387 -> -8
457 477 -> -21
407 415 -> -1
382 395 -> -2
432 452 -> 3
